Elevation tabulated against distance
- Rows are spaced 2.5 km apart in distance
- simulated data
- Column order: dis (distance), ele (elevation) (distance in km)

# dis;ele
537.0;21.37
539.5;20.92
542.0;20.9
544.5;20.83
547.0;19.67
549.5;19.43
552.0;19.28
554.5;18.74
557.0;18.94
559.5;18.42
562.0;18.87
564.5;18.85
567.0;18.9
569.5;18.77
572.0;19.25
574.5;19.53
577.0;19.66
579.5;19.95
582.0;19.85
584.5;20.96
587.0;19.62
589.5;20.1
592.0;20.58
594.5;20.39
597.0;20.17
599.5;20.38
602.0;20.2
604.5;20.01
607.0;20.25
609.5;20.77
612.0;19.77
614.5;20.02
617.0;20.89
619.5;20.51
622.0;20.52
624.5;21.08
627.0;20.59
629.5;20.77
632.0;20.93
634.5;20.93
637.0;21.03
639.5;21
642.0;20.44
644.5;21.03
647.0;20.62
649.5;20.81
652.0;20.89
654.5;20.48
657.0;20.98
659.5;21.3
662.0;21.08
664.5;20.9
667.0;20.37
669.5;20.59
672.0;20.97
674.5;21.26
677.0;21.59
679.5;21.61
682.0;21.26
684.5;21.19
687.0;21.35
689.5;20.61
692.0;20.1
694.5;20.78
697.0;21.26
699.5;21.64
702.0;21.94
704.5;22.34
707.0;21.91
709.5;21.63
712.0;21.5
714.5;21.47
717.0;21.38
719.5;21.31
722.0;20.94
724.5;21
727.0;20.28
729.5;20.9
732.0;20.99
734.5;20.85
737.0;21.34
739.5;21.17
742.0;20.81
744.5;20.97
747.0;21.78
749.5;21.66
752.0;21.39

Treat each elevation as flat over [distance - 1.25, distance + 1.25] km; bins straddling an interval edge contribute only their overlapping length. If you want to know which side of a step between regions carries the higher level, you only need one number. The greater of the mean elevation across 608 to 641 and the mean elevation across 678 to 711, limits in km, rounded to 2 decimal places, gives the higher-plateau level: 21.36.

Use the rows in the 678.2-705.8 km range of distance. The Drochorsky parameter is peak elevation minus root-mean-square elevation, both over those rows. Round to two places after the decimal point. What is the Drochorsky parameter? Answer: 1.05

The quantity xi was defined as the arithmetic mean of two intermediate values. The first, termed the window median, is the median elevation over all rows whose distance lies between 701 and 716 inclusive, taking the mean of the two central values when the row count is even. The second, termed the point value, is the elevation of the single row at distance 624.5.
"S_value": 21.4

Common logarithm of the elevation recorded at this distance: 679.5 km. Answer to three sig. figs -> 1.33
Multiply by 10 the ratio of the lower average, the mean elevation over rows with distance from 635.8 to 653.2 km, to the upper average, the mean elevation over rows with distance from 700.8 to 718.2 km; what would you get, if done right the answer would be 9.58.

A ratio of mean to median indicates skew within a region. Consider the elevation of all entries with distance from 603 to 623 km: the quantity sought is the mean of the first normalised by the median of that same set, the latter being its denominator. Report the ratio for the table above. 0.998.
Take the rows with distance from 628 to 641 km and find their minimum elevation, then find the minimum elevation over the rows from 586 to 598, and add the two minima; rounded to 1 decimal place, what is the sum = 40.4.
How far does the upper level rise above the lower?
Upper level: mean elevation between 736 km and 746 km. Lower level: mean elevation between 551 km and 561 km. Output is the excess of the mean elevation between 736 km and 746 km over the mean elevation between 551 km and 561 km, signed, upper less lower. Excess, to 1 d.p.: 2.2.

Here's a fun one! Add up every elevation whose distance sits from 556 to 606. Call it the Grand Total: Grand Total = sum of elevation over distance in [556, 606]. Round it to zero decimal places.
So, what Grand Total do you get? 393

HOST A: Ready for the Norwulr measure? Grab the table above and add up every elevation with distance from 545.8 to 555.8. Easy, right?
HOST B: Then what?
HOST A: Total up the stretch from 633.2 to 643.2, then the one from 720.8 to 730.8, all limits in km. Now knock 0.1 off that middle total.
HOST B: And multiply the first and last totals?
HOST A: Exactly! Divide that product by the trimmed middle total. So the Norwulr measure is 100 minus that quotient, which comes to 23.0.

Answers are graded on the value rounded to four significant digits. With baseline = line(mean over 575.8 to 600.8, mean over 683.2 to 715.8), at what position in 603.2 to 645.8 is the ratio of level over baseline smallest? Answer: 612.0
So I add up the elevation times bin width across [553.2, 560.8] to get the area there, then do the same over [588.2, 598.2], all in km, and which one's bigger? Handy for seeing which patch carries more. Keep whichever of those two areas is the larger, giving 203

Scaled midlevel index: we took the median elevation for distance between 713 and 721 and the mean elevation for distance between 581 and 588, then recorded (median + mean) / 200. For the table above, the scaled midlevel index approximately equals 0.208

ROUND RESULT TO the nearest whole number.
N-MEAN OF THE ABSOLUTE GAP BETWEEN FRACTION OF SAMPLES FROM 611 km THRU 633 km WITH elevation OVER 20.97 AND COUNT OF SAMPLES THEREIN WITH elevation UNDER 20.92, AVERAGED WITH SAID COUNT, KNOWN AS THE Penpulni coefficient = 7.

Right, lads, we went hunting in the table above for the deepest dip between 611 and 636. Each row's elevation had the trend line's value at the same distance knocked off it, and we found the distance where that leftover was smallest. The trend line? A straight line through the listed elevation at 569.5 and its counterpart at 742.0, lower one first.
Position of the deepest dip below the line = 612.0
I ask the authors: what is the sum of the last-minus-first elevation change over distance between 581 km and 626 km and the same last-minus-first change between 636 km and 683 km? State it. 1.5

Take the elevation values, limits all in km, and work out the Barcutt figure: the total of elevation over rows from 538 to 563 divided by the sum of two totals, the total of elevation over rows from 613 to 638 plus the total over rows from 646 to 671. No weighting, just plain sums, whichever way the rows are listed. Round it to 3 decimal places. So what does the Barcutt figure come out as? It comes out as 0.472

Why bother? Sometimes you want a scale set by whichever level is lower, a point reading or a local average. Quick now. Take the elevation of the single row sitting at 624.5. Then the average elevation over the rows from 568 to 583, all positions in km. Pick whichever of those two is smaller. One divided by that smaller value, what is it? 0.051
